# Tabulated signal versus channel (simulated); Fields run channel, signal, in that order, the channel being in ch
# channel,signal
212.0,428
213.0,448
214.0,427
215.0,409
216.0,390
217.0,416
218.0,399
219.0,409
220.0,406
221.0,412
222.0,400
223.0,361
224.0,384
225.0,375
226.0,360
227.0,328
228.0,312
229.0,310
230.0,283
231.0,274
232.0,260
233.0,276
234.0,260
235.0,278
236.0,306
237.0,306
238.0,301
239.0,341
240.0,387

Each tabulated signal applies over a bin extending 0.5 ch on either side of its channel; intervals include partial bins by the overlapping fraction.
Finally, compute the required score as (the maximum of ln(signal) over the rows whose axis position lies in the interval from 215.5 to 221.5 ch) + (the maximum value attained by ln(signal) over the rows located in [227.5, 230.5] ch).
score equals 11.77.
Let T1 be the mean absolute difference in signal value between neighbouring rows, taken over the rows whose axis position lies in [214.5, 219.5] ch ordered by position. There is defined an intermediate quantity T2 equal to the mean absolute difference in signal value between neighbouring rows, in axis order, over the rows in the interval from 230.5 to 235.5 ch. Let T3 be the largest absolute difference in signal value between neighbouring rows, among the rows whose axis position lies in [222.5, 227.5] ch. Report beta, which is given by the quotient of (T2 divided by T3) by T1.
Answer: 0.028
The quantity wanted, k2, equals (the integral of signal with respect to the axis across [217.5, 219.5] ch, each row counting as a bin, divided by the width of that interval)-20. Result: 384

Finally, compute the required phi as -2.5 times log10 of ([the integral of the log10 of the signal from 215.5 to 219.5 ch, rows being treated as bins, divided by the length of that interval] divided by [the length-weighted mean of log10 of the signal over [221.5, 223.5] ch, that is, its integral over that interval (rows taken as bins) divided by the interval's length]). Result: -0.011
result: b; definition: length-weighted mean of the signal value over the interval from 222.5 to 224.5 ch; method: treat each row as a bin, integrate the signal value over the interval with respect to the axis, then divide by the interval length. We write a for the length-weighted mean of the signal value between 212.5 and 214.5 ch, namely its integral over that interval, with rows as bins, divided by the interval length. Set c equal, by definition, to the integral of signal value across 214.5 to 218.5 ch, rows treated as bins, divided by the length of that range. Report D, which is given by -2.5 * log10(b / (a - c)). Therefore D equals -2.6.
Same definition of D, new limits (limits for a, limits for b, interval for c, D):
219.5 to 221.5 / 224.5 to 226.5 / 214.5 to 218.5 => -4.6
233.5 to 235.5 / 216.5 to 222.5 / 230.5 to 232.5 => -5.8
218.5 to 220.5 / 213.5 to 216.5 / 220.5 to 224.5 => -3.4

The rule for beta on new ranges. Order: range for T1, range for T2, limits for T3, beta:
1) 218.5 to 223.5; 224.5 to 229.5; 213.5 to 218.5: 0.042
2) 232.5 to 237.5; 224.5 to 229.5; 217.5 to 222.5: 0.087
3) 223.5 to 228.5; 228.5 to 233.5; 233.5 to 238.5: 0.033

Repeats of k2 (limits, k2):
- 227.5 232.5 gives 268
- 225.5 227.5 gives 324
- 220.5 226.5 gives 362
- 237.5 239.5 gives 301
